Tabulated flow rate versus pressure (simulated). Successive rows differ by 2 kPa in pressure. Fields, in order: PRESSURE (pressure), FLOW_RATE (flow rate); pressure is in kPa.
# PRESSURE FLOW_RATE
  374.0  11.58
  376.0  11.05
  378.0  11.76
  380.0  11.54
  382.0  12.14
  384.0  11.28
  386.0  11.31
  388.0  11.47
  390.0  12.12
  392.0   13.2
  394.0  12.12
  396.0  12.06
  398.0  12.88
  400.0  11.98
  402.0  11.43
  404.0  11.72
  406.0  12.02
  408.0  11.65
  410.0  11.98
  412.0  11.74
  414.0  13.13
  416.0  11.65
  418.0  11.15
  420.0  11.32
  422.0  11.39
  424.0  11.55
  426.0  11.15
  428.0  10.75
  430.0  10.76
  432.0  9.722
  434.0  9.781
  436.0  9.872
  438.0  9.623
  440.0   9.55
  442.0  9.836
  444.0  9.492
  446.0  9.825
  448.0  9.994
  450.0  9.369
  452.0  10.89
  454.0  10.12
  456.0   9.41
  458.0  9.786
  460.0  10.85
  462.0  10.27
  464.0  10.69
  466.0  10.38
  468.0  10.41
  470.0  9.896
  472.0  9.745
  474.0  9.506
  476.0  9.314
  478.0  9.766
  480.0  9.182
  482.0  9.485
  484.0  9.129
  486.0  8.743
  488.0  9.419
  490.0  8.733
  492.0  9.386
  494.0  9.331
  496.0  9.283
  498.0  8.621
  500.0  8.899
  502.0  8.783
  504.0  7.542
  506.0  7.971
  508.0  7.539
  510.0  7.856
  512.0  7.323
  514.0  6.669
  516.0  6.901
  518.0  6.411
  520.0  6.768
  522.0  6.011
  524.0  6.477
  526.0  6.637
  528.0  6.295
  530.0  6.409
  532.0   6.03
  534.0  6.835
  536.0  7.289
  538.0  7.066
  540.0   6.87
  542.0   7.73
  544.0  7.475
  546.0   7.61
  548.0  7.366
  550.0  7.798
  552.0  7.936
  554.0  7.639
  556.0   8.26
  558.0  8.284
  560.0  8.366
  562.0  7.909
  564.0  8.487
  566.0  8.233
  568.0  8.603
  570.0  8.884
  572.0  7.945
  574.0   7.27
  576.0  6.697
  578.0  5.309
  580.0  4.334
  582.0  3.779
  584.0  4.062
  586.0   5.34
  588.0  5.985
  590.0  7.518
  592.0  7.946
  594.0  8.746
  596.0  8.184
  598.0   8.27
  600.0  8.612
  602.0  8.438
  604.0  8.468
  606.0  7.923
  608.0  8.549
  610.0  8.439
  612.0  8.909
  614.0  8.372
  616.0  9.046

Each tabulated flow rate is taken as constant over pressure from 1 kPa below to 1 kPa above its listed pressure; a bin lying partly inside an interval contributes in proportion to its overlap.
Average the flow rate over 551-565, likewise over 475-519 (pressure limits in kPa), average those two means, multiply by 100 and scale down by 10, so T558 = 83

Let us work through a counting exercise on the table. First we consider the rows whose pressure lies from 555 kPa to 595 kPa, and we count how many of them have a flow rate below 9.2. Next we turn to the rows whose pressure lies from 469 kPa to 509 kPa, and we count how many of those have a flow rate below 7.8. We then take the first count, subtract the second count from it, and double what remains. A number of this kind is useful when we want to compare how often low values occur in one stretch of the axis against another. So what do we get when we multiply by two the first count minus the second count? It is 36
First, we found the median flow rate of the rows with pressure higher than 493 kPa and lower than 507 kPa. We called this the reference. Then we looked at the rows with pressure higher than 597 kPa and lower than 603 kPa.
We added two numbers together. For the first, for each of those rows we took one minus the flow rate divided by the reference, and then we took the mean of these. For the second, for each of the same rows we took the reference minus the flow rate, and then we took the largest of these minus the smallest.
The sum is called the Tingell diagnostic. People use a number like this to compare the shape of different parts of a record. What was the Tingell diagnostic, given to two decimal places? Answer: 0.38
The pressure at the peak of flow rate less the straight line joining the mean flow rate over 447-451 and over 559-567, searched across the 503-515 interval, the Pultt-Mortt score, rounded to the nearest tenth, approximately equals 506.0 kPa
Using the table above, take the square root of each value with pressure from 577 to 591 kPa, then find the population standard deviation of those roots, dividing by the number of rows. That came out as 0.26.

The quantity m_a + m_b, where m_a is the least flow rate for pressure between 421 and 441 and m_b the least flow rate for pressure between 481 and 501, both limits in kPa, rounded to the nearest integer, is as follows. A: 18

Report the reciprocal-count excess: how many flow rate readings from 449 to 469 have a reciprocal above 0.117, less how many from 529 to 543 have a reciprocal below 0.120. 0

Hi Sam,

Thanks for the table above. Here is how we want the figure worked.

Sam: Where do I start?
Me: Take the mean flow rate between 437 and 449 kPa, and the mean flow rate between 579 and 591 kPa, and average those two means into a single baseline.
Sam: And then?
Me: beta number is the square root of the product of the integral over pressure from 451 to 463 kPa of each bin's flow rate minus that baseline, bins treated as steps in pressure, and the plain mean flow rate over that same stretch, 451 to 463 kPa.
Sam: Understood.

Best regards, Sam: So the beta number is 18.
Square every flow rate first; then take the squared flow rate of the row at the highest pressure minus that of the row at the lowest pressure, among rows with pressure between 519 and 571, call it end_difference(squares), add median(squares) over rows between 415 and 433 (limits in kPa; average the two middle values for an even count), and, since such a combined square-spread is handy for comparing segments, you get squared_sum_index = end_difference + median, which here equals 157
